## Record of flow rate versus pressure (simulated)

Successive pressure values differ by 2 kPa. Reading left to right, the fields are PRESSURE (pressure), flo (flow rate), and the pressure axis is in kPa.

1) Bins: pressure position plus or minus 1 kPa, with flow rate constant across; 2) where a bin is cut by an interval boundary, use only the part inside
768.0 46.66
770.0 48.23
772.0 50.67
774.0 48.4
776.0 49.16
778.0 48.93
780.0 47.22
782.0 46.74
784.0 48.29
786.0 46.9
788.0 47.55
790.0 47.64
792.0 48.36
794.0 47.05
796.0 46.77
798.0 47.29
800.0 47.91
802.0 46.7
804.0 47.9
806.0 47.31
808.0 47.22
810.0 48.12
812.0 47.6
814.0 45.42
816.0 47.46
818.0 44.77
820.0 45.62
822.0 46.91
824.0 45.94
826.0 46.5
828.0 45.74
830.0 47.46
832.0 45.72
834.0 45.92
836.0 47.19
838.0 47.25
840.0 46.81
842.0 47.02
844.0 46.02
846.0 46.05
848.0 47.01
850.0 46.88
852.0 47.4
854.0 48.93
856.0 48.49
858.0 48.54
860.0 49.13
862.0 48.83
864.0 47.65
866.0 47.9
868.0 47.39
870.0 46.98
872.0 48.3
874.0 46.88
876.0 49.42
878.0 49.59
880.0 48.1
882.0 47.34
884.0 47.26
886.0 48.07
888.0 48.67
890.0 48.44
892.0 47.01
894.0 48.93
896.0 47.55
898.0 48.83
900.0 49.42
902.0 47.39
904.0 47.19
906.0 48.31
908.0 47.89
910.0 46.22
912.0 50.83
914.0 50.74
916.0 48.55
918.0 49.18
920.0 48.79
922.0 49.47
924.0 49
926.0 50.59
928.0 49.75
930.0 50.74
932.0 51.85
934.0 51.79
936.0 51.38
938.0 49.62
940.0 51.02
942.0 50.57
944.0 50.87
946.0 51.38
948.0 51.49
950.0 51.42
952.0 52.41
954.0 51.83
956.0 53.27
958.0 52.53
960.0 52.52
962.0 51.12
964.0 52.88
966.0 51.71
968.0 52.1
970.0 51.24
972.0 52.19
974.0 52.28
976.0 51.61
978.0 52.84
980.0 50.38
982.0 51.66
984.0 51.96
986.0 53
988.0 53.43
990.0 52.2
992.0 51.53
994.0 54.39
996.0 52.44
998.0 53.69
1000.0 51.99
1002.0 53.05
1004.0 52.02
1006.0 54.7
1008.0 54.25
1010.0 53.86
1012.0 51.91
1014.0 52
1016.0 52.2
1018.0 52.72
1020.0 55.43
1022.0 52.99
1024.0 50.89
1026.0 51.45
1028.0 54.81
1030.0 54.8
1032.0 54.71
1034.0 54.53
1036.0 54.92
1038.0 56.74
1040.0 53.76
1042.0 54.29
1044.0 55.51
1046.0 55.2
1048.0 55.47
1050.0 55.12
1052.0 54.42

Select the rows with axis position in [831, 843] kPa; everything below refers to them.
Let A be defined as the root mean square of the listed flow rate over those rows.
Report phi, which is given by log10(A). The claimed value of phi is 1.67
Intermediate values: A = 47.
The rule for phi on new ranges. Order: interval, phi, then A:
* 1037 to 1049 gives 1.74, 55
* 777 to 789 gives 1.68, 48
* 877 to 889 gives 1.68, 48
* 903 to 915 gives 1.69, 49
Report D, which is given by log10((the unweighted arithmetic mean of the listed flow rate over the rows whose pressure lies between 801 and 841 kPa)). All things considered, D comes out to 1.67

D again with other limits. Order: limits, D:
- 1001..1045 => 1.73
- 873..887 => 1.68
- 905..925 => 1.69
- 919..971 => 1.71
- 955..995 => 1.72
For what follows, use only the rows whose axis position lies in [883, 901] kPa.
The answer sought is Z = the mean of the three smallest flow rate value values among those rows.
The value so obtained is 47.3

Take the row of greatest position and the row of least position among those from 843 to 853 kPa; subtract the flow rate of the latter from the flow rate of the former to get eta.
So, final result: 1.4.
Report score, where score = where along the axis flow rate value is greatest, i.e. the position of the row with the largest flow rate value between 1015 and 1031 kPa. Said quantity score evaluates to 1020.0 kPa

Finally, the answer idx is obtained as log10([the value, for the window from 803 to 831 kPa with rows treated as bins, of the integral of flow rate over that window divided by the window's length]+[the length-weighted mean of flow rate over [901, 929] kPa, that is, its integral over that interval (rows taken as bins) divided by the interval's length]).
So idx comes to 1.98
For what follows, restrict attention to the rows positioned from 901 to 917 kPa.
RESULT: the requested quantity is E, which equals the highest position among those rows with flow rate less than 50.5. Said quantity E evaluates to 916.0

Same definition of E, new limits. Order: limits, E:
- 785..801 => 800.0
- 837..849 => 848.0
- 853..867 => 866.0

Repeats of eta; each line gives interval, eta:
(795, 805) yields 1.1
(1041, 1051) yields 0.8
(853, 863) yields -0.1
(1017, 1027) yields -1.3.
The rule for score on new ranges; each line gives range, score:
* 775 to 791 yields 776.0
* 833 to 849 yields 838.0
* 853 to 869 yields 860.0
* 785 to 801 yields 792.0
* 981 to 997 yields 994.0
